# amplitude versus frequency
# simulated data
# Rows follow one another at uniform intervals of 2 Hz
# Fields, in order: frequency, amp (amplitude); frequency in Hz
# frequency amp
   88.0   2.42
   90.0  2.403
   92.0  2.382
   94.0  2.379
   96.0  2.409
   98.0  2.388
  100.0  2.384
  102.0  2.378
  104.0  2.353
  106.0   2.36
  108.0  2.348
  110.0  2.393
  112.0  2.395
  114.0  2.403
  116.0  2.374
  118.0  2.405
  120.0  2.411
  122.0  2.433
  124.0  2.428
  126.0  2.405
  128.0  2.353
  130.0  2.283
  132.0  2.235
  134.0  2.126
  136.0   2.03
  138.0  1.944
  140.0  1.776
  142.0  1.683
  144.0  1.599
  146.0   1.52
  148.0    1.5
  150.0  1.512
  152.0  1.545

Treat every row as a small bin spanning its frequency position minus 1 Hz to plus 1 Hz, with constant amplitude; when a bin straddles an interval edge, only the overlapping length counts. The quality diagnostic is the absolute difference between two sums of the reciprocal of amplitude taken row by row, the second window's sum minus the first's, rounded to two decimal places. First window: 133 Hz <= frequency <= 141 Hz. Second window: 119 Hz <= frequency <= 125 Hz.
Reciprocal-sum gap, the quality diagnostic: 0.80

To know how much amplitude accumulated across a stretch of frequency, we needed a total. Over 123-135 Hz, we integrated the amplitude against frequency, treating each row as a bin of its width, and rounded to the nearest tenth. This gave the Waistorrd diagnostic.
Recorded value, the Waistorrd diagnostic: 27.7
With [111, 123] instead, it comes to 28.8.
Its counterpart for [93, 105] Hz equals 28.6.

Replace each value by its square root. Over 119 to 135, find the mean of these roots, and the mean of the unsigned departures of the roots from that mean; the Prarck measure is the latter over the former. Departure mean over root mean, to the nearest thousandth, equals 0.019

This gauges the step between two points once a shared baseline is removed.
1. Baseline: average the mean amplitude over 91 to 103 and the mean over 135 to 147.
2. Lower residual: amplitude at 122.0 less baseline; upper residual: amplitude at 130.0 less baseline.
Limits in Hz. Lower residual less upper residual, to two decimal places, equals 0.15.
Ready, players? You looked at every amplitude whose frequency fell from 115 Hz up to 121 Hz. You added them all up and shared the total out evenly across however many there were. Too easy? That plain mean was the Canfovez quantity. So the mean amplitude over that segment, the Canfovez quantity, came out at 2.40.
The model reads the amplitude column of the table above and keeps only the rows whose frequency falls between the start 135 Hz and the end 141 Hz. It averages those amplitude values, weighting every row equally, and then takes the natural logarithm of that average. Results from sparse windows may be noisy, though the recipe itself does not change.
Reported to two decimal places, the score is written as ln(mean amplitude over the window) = 0.65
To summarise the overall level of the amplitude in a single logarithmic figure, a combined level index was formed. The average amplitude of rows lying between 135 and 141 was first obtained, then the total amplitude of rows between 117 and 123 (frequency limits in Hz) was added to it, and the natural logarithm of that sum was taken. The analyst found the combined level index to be 2.22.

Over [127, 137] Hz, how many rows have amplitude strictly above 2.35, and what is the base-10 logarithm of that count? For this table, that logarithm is 0.0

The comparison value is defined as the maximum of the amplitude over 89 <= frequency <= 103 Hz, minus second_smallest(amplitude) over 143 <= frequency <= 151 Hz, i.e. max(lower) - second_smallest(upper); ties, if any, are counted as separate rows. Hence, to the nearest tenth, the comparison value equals 0.9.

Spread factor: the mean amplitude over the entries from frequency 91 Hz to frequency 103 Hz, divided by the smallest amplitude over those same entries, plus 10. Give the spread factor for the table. 11.0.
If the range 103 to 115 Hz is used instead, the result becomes 11.0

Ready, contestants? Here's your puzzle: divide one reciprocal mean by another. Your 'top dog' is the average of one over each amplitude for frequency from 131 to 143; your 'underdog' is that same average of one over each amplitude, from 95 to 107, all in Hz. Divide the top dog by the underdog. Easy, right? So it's 1.22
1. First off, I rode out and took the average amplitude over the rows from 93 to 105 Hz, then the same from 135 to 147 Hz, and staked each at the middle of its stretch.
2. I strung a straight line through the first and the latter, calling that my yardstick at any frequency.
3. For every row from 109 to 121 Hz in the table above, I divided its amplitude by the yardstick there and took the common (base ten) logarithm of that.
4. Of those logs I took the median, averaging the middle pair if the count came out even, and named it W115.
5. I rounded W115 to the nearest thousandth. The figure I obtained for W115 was 0.047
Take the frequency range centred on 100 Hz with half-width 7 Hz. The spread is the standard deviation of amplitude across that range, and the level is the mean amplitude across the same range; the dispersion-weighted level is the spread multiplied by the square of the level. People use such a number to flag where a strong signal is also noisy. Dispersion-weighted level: 0.10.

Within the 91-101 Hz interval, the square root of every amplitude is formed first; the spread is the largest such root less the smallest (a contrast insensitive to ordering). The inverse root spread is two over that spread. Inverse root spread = 206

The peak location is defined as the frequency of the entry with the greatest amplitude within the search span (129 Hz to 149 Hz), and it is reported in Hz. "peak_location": 130.0 Hz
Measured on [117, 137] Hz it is 122.0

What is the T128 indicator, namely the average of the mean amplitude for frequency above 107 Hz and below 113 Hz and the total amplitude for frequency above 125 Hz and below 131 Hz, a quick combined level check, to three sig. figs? 4.71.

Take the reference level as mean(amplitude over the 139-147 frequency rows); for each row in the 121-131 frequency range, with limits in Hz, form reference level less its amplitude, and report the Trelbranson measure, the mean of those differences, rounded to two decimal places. -0.74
